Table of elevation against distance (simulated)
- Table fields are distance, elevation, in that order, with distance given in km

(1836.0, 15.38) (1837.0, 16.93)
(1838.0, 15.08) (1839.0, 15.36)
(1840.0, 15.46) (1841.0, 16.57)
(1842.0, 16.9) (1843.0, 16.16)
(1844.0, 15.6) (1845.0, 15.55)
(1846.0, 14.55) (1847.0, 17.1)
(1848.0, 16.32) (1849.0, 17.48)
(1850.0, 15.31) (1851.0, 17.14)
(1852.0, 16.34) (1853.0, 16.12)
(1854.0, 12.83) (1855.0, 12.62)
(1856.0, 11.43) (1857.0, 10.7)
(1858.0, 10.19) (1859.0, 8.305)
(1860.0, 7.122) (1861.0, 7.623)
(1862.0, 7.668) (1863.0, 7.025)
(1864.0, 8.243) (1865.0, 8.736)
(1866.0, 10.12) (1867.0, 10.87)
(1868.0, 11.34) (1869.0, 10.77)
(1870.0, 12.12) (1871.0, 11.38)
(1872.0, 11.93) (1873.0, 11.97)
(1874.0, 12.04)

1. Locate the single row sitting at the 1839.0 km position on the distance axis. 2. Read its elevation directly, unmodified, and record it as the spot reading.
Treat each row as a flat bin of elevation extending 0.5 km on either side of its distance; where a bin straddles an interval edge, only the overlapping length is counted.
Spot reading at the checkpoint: 15.36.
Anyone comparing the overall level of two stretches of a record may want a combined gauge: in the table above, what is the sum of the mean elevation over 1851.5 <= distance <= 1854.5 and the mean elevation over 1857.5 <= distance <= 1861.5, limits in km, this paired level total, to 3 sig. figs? 23.4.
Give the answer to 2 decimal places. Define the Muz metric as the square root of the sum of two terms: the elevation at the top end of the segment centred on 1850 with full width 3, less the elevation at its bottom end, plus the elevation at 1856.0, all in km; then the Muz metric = 3.33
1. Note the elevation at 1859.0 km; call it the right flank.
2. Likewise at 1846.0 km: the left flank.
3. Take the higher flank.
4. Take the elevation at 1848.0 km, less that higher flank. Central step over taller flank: 1.8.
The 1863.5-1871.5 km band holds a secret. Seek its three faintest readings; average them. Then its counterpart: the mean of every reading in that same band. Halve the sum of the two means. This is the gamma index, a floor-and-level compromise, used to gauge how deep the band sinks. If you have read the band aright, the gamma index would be 10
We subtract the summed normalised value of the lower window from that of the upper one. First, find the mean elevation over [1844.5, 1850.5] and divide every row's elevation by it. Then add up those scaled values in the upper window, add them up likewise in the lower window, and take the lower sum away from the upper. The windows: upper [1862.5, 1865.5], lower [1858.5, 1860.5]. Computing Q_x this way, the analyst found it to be 0.5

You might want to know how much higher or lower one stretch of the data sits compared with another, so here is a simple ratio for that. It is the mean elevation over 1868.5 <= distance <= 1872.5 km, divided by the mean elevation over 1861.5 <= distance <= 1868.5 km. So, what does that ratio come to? 1.26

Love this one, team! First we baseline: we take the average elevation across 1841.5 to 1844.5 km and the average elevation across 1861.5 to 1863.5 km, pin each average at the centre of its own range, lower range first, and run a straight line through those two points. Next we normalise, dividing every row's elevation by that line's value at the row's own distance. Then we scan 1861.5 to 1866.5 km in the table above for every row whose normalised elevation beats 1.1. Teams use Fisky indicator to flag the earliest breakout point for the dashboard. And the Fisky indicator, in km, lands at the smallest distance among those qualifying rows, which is 1864.0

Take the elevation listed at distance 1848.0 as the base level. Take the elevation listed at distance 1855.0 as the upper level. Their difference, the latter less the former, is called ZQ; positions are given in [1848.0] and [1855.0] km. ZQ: -3.7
